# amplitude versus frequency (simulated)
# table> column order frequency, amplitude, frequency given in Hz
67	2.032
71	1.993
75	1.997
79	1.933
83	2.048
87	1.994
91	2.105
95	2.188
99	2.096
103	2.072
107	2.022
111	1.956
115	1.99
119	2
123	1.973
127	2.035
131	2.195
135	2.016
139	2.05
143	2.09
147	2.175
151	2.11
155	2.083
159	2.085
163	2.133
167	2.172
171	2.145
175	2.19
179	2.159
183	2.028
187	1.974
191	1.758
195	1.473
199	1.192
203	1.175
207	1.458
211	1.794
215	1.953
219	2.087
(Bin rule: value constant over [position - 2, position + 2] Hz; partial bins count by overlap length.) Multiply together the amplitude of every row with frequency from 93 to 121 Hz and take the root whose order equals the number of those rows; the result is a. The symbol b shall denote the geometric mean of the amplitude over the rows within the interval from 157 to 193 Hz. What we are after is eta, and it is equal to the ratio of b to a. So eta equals 1.01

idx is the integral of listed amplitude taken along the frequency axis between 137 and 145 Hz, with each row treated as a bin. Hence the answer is 16.6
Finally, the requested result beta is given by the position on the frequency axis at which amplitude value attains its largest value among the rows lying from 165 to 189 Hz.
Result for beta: 175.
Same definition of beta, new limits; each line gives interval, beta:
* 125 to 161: 131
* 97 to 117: 99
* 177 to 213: 179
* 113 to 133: 131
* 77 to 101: 95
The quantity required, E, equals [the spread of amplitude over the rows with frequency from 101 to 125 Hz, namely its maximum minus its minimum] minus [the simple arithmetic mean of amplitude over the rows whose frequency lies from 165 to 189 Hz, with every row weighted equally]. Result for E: -2.00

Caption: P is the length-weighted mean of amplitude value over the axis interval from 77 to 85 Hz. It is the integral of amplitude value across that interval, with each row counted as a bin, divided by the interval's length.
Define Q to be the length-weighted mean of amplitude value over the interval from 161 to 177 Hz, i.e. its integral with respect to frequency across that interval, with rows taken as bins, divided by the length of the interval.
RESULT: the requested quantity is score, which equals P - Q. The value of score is -0.17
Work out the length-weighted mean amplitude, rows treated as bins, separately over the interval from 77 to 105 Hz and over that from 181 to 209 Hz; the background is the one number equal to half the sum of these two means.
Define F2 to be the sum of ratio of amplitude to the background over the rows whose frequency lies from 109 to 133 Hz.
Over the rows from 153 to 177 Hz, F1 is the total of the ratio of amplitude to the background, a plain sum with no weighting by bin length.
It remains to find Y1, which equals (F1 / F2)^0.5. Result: 1.03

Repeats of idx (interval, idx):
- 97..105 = 16.7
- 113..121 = 16.0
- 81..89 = 16.2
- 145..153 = 17.1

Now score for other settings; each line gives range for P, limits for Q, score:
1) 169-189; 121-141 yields 0.05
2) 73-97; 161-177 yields -0.12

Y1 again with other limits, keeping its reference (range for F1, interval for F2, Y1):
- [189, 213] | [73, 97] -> 0.85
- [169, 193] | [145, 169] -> 0.98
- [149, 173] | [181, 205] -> 1.15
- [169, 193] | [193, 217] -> 1.16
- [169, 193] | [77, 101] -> 1.00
